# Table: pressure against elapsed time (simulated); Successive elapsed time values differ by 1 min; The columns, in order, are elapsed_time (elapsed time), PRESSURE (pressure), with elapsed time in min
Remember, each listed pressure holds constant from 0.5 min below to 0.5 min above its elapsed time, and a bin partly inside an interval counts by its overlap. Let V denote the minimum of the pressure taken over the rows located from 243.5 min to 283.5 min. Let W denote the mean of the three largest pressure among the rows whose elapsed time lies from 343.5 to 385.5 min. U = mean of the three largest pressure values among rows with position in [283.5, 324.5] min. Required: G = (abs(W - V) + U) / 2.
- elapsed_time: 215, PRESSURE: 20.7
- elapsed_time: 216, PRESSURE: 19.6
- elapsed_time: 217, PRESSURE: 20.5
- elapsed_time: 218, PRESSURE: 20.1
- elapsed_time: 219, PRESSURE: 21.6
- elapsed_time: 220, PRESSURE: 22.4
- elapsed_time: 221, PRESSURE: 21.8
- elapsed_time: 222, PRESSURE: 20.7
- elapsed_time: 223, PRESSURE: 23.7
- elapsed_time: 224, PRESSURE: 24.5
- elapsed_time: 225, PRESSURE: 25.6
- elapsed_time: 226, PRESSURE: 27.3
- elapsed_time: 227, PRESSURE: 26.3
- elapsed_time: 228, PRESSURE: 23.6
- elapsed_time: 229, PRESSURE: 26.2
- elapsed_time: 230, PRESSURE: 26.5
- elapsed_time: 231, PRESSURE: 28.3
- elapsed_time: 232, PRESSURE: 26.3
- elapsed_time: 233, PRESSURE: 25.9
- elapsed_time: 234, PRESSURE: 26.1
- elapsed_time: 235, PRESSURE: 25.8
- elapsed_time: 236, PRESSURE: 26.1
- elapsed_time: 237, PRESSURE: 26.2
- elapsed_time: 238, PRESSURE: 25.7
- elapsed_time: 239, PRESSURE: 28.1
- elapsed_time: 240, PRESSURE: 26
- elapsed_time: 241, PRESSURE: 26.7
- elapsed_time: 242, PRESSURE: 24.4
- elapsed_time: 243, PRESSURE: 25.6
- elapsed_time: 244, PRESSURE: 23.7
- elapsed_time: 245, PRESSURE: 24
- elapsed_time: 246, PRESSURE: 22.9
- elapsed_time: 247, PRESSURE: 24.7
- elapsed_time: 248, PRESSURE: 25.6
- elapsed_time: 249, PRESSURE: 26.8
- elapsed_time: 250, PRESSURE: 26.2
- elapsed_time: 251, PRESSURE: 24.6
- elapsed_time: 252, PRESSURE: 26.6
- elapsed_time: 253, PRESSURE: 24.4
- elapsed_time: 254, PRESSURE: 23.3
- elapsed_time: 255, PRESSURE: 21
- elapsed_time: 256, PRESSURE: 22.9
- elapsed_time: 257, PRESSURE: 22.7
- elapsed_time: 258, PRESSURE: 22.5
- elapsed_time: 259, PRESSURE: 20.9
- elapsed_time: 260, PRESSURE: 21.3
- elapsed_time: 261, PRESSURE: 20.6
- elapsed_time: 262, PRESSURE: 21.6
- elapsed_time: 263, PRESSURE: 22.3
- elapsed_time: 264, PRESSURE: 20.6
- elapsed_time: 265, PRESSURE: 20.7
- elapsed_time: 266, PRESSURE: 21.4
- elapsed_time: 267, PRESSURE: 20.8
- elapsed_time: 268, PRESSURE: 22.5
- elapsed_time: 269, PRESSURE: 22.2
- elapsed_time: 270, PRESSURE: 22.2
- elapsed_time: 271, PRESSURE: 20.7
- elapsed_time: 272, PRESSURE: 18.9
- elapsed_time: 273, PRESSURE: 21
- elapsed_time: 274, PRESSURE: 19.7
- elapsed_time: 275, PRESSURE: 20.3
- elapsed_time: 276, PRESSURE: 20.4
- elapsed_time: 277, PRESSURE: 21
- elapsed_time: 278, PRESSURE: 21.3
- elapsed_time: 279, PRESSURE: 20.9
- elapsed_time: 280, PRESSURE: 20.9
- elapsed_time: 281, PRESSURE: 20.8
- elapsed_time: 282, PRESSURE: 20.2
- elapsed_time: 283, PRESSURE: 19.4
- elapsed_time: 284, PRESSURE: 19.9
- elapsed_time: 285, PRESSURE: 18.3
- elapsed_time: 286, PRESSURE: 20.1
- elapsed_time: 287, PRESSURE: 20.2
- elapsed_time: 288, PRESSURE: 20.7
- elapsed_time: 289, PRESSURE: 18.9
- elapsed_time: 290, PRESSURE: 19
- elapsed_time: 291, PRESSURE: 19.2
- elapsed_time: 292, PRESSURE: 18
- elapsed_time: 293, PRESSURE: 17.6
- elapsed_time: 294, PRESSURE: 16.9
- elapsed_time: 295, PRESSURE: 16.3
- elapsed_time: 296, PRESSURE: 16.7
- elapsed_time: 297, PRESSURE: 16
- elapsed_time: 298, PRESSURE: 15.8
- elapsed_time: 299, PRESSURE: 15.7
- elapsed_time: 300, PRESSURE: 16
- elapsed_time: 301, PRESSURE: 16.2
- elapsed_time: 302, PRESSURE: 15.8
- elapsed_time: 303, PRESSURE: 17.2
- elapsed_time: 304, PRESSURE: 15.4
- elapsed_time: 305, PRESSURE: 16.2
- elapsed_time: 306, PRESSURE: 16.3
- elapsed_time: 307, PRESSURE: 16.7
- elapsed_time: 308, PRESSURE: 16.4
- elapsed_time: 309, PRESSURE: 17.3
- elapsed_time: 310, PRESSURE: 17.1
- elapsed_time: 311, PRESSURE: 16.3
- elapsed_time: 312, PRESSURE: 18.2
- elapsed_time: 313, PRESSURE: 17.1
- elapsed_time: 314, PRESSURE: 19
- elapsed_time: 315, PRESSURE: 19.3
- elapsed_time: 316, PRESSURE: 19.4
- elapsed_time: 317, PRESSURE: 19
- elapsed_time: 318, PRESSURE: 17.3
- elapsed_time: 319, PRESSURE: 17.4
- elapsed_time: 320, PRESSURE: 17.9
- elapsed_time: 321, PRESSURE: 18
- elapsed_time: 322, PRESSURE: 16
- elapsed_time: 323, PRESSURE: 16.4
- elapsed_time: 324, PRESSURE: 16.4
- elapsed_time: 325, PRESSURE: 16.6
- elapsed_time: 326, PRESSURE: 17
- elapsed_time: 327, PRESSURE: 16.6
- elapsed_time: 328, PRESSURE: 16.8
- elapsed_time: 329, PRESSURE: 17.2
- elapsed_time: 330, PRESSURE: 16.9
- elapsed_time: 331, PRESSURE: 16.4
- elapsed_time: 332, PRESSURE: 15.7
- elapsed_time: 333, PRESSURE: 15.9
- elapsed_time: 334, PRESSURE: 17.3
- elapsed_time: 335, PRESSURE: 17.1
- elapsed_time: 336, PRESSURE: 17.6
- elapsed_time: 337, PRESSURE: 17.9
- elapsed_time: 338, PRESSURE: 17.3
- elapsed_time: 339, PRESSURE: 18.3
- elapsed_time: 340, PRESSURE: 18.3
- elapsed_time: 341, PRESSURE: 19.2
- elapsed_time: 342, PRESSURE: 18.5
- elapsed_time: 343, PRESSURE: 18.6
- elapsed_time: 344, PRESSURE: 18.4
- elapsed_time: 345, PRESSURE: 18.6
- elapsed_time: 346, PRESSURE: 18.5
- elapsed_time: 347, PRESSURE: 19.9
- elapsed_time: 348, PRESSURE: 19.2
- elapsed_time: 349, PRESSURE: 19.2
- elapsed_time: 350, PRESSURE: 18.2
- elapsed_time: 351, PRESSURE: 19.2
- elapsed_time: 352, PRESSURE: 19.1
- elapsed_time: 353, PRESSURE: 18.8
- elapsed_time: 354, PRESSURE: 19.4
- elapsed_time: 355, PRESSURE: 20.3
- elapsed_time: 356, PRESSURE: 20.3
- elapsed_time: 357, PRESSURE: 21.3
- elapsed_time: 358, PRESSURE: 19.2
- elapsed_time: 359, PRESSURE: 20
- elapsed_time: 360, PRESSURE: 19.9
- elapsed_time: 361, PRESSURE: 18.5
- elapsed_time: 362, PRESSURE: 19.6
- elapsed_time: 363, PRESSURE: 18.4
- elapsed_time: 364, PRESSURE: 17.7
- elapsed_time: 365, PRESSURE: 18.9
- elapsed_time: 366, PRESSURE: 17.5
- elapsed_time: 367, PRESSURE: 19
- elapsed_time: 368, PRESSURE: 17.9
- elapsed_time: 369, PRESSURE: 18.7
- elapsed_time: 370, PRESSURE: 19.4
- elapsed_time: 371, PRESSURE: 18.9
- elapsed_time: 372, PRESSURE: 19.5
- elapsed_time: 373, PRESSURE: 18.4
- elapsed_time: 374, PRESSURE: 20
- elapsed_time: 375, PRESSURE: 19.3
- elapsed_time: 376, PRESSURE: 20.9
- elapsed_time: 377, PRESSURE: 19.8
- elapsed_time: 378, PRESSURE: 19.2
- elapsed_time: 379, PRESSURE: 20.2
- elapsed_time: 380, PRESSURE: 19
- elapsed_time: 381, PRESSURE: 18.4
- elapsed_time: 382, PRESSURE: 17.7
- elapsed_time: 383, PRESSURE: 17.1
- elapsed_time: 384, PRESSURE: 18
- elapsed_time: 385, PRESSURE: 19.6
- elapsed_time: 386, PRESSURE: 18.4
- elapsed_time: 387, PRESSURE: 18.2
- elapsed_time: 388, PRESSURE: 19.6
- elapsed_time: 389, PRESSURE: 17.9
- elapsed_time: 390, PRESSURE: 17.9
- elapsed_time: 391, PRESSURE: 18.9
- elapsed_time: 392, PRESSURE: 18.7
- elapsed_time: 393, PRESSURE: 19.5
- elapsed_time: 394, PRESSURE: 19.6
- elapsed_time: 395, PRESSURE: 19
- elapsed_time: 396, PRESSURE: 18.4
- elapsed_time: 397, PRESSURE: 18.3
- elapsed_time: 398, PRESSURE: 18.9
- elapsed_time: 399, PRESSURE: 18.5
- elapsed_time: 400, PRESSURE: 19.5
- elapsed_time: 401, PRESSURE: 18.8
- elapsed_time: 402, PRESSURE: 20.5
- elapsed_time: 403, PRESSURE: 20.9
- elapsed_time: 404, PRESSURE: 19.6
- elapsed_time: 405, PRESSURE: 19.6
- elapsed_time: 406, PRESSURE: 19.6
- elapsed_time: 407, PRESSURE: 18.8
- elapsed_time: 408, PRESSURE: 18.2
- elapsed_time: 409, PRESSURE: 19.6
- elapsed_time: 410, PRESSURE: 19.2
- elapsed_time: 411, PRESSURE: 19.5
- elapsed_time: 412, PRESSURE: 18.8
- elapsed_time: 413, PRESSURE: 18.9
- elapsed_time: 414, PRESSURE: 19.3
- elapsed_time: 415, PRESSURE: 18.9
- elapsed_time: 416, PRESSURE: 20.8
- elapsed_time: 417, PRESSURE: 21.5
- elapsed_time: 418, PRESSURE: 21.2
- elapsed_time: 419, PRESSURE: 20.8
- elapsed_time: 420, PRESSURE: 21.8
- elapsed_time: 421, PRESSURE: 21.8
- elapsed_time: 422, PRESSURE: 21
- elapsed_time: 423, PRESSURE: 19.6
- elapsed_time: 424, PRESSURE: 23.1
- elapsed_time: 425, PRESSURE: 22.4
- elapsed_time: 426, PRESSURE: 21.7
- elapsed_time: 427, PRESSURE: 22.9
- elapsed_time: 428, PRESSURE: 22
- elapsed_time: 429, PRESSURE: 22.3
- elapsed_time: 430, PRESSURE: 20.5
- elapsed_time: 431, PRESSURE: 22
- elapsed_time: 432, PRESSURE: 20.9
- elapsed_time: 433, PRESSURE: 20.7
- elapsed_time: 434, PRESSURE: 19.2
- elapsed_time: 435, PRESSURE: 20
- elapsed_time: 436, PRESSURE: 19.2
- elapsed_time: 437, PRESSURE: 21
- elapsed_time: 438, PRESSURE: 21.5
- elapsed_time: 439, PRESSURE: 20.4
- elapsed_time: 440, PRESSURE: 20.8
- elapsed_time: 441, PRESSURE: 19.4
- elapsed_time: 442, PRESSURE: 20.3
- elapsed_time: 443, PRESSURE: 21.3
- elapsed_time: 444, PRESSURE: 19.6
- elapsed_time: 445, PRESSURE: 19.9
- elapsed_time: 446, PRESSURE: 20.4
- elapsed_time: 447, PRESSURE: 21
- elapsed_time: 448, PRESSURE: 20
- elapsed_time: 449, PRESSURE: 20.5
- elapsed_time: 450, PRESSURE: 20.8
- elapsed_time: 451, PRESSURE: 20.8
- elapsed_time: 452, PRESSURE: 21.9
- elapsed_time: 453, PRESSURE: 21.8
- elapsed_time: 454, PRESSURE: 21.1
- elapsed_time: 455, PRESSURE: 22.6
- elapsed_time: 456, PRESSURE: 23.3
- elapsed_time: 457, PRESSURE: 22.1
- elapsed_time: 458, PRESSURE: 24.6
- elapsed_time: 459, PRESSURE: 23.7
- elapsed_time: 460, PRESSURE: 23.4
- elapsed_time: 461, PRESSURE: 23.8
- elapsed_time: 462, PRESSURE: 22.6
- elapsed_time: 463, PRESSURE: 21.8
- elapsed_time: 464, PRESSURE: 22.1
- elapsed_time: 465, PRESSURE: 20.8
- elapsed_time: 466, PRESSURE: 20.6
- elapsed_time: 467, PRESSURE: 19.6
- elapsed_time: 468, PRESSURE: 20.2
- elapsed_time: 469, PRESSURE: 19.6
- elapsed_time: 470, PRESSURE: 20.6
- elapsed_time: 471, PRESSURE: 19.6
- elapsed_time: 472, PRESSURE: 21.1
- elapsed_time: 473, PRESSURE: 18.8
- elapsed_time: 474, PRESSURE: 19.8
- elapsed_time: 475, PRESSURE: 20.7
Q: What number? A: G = 11.1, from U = 20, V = 18.9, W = 20.8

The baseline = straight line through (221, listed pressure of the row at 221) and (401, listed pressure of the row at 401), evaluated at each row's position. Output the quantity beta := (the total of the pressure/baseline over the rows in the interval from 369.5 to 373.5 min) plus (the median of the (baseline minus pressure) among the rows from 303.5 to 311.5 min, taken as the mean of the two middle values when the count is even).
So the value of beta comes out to 7.9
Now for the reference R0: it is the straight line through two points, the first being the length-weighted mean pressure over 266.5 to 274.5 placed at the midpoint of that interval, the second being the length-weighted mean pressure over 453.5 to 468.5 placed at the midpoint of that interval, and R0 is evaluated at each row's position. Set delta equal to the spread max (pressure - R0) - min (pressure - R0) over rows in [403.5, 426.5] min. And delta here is 5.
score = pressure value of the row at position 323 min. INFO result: 16.4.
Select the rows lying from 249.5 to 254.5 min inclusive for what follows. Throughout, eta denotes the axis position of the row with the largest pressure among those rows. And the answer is 252 min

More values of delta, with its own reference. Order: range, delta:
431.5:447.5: 2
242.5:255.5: 6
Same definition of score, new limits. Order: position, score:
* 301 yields 16.2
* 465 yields 20.8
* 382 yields 17.7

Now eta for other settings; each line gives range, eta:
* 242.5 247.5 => 243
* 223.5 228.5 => 226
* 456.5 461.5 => 458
